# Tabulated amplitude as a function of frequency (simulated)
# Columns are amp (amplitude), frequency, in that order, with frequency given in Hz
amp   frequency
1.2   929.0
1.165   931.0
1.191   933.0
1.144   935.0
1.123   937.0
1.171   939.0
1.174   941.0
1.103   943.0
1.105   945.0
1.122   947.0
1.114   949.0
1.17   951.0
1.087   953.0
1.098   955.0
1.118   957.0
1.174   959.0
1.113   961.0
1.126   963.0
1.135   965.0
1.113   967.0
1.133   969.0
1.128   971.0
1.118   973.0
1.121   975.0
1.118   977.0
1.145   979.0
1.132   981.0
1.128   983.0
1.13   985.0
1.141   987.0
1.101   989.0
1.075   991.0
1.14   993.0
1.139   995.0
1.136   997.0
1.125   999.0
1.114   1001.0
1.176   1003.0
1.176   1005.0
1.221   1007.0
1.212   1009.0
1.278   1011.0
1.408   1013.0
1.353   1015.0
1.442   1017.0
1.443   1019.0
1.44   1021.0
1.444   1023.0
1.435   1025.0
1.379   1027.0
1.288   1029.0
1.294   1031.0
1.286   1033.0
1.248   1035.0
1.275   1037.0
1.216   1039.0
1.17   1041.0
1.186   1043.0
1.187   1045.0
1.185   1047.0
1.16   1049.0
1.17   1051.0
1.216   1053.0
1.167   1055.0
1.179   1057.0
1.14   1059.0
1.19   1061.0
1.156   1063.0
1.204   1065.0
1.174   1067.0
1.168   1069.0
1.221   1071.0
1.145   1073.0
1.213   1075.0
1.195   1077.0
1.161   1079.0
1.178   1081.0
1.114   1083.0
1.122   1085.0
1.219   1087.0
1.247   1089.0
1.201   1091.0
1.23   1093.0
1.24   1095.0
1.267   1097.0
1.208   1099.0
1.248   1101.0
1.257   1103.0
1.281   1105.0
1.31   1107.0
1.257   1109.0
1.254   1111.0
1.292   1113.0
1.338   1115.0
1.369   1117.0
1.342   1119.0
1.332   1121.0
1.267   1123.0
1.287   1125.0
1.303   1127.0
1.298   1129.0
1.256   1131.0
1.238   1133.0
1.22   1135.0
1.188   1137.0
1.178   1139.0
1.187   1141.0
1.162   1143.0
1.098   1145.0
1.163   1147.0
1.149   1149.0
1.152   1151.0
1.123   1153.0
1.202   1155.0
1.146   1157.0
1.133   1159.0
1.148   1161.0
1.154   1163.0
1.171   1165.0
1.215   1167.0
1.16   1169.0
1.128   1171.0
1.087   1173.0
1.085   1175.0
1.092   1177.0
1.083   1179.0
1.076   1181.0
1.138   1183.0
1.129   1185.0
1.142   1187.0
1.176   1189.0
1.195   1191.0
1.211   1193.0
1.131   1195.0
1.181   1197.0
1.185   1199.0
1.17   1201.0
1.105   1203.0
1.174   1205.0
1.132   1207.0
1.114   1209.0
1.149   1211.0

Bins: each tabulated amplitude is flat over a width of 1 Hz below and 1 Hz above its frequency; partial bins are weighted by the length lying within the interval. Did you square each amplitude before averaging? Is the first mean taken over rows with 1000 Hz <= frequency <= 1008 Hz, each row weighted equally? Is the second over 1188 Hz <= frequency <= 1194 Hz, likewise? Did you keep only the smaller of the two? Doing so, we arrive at 1.37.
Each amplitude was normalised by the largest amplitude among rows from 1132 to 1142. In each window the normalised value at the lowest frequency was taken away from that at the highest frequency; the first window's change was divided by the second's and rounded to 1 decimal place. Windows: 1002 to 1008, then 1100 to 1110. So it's 5.0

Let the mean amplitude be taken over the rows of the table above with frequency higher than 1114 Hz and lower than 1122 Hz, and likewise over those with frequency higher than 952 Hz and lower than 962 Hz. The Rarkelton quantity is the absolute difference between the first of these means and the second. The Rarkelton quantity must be 0.23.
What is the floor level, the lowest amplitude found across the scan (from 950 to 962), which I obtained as 1.087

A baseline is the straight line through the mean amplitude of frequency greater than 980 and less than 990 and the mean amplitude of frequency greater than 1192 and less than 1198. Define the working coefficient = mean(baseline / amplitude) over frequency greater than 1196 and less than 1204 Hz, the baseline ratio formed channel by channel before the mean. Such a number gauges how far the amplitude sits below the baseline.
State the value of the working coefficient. 1.01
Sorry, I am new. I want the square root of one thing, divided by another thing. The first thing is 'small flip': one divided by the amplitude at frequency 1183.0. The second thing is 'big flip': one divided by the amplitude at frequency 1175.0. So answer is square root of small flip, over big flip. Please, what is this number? 1.02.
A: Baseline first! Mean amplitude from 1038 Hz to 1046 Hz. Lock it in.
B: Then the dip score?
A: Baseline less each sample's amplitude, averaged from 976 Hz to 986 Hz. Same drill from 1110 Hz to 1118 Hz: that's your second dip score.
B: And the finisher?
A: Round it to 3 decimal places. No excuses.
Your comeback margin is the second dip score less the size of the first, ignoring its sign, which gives -0.183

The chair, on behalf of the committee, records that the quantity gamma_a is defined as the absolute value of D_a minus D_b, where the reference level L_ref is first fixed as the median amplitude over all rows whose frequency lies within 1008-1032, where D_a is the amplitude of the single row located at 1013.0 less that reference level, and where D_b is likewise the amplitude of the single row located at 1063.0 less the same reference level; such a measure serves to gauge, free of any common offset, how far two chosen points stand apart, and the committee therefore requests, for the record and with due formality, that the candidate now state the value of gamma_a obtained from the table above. 0.25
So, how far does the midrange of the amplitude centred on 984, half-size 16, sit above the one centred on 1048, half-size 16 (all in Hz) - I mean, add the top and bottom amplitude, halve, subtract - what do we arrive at -0.10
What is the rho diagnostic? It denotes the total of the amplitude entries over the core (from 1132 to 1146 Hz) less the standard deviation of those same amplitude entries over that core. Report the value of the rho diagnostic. 8.2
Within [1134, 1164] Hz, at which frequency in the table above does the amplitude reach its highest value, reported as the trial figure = 1135.0 Hz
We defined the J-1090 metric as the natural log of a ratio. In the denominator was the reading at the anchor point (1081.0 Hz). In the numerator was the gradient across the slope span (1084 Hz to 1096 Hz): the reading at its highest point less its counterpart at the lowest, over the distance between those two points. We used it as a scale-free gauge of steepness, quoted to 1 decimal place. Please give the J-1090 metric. -4.6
